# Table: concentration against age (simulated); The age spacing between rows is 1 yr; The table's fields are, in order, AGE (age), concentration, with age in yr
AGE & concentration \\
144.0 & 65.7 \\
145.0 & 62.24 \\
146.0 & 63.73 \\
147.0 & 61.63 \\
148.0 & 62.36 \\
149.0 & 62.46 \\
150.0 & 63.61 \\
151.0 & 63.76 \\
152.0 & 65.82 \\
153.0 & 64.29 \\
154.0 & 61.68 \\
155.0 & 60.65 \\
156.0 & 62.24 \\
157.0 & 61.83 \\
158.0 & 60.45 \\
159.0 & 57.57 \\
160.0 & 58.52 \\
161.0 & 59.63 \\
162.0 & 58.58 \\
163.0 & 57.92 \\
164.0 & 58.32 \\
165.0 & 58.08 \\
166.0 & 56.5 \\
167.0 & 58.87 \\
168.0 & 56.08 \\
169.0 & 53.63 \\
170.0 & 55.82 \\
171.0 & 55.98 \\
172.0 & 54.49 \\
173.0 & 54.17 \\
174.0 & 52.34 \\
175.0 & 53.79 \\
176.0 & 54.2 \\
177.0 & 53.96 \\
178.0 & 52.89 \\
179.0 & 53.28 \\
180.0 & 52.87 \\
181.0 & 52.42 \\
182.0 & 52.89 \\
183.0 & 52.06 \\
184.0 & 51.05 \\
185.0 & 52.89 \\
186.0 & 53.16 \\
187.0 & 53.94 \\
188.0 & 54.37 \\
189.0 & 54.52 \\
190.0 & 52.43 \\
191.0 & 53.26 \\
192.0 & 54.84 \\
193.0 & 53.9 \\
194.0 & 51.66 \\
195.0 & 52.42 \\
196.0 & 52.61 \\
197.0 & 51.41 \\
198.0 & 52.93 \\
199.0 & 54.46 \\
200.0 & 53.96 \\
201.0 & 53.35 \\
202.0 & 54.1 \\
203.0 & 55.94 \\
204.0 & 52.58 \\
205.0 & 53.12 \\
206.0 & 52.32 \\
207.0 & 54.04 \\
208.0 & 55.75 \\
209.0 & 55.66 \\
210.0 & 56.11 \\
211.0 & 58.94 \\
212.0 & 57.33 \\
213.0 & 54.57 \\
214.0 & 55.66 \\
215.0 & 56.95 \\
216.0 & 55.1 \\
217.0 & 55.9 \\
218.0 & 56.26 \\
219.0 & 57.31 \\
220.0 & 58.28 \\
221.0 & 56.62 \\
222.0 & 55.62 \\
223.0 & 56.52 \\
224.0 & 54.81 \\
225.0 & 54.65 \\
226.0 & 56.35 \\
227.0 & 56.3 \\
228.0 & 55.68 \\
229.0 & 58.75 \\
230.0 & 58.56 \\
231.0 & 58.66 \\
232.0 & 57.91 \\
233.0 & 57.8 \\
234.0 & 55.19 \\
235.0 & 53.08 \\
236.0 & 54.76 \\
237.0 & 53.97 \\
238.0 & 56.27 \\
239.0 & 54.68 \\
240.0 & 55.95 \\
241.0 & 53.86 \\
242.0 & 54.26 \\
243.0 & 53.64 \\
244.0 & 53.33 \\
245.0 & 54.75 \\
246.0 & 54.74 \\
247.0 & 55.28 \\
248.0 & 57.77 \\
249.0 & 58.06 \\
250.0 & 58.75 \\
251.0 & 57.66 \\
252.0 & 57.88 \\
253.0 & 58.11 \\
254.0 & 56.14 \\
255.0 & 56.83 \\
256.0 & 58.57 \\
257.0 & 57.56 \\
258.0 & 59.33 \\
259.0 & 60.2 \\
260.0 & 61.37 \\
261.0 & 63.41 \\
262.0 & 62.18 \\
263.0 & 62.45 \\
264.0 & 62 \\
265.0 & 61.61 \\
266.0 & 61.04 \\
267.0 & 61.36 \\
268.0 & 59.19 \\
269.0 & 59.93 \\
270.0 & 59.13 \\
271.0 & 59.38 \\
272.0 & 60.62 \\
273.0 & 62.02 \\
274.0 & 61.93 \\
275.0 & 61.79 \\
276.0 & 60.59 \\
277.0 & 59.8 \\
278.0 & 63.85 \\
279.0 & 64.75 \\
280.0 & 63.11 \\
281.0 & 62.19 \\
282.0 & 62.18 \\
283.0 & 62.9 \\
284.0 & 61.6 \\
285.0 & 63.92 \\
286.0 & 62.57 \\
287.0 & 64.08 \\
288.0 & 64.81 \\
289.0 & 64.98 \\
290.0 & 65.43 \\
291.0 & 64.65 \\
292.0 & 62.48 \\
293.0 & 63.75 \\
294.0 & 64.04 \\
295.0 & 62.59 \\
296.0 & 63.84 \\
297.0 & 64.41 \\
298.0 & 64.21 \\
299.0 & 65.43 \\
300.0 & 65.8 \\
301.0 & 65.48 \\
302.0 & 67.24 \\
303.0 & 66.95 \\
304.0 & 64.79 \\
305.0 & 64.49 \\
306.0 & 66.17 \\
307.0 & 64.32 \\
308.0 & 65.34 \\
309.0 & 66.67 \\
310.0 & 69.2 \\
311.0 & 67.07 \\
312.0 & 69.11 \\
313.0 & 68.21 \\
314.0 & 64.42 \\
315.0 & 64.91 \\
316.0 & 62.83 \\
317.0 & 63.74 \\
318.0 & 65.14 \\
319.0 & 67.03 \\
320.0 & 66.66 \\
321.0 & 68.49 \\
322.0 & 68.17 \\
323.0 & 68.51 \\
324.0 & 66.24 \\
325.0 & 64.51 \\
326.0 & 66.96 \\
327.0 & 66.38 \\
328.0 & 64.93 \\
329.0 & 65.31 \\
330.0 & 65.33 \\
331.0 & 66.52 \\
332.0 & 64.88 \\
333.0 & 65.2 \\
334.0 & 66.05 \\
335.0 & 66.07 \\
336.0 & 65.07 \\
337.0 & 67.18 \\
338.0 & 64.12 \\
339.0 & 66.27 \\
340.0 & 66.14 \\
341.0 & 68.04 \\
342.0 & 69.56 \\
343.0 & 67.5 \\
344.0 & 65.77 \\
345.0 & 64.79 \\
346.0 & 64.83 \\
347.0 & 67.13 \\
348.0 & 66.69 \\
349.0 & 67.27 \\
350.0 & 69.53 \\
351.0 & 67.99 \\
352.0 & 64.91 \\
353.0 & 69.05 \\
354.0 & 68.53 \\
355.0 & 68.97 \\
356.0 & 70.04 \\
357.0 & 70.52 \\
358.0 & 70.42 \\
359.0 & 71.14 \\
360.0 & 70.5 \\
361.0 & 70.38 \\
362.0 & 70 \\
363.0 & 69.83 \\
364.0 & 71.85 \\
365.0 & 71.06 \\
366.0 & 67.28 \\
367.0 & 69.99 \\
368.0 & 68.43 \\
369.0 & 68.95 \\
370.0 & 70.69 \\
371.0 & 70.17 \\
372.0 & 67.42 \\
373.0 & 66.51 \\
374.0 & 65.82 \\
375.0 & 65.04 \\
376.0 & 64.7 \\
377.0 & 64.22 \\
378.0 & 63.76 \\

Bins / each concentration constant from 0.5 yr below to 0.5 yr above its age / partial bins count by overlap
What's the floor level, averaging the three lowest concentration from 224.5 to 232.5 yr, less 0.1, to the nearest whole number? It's 55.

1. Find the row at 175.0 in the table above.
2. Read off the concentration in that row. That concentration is 53.79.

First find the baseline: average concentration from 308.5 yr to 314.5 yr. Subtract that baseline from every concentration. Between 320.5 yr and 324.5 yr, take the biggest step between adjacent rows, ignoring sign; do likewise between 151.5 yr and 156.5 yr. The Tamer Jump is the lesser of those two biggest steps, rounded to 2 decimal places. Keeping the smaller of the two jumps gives 2.27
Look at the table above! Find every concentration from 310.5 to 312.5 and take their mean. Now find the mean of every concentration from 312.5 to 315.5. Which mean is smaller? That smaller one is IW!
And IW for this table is 66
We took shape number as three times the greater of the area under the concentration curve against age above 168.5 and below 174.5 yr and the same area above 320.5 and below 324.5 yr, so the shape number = 979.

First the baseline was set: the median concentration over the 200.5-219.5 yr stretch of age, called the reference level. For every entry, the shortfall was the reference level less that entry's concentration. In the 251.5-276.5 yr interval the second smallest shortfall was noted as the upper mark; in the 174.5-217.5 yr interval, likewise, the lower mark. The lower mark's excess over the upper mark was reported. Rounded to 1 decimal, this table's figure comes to 5.1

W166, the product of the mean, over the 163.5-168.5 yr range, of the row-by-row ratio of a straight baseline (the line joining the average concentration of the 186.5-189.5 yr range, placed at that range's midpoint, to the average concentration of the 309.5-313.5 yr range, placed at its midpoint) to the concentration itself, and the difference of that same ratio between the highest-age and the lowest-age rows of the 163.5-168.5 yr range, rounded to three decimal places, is 0.039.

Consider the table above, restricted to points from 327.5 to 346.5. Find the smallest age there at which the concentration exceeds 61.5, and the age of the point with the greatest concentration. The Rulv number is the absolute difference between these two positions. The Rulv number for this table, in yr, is 14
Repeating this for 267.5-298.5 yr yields 17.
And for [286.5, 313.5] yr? 23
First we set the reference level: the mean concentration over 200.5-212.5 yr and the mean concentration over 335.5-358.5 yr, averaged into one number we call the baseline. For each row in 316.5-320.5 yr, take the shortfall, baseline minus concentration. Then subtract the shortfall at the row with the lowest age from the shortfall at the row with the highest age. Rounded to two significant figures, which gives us -2.9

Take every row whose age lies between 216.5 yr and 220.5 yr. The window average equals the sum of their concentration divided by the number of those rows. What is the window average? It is 57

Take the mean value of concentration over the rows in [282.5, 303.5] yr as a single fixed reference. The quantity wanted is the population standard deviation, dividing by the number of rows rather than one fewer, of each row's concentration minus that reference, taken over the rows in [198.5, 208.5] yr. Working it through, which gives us 1.1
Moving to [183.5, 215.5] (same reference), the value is 1.8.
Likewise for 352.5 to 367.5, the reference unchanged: 1.1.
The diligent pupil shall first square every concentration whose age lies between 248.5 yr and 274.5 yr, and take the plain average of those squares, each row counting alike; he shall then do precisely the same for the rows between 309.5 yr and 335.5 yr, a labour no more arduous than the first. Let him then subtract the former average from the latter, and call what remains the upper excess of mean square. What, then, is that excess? 800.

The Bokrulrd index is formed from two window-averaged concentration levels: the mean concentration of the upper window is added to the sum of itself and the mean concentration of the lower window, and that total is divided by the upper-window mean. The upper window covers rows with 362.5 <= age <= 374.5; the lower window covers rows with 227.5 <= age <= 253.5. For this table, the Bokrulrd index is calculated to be 2.81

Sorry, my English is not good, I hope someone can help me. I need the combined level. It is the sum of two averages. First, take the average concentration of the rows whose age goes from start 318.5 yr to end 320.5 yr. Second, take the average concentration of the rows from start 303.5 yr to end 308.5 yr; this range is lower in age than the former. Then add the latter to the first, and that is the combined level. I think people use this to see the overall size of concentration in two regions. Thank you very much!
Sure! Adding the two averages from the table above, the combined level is 132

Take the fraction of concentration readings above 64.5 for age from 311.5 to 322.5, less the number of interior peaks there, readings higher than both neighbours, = -2.3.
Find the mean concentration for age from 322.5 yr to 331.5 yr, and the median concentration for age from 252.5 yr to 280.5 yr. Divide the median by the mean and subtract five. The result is -4.08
